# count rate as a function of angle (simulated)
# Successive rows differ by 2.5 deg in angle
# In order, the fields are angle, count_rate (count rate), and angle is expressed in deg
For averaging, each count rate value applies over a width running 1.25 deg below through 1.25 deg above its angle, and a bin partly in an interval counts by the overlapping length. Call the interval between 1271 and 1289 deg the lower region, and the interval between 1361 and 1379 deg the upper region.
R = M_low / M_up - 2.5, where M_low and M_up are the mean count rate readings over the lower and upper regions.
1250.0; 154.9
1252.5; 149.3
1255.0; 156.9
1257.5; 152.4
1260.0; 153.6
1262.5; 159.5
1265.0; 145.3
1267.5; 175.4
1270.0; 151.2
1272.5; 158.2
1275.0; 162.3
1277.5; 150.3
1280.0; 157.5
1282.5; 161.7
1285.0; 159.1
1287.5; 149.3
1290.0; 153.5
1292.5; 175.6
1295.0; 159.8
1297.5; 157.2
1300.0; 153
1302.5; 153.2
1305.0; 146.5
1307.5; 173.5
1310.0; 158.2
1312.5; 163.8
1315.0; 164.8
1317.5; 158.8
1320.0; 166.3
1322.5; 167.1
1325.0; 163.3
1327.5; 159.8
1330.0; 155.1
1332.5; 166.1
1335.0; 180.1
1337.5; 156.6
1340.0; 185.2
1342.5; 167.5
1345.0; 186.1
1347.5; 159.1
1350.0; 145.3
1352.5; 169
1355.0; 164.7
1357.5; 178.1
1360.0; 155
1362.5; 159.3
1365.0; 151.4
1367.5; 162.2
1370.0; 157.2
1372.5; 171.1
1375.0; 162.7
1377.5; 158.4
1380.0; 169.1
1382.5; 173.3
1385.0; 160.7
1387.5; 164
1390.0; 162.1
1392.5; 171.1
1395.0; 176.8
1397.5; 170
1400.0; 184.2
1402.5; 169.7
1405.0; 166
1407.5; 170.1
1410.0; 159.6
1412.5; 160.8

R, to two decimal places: -1.52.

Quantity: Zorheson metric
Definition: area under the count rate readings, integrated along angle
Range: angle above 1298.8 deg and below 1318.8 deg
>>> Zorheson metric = 3180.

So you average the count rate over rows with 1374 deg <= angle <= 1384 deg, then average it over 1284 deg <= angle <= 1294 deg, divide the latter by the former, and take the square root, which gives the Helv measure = 0.980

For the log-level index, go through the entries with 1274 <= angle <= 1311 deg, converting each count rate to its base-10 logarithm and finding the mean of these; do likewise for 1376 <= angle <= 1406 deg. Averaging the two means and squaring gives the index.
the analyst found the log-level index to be 4.90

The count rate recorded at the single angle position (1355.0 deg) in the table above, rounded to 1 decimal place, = 164.7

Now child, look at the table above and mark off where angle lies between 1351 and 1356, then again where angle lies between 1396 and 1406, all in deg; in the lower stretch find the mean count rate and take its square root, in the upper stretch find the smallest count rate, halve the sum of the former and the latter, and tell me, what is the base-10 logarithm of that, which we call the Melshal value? 1.95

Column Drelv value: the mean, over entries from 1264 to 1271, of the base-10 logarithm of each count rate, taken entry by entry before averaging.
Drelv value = 2.20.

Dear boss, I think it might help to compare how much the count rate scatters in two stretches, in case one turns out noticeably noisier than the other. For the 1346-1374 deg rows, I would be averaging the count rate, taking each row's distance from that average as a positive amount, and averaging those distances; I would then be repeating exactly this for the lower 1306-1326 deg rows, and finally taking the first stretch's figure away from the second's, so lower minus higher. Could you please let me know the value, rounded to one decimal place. -3.7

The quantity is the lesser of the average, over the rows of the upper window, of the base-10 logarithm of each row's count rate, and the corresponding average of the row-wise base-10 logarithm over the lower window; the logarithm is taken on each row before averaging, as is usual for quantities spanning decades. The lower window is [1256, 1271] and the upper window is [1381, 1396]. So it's 2.193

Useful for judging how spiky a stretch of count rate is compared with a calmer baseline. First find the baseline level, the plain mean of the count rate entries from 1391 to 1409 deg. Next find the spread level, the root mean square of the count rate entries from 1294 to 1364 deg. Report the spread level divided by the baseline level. 0.95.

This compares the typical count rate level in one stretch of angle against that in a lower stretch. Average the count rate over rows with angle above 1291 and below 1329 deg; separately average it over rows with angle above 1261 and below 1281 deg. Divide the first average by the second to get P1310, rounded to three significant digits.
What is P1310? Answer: 1.02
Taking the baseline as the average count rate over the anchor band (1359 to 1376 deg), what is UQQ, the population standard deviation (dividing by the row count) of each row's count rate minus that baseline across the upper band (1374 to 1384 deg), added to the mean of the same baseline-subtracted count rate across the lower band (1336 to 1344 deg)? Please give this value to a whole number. 16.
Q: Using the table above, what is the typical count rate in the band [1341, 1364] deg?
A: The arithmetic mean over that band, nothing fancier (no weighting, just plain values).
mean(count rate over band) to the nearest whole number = 165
